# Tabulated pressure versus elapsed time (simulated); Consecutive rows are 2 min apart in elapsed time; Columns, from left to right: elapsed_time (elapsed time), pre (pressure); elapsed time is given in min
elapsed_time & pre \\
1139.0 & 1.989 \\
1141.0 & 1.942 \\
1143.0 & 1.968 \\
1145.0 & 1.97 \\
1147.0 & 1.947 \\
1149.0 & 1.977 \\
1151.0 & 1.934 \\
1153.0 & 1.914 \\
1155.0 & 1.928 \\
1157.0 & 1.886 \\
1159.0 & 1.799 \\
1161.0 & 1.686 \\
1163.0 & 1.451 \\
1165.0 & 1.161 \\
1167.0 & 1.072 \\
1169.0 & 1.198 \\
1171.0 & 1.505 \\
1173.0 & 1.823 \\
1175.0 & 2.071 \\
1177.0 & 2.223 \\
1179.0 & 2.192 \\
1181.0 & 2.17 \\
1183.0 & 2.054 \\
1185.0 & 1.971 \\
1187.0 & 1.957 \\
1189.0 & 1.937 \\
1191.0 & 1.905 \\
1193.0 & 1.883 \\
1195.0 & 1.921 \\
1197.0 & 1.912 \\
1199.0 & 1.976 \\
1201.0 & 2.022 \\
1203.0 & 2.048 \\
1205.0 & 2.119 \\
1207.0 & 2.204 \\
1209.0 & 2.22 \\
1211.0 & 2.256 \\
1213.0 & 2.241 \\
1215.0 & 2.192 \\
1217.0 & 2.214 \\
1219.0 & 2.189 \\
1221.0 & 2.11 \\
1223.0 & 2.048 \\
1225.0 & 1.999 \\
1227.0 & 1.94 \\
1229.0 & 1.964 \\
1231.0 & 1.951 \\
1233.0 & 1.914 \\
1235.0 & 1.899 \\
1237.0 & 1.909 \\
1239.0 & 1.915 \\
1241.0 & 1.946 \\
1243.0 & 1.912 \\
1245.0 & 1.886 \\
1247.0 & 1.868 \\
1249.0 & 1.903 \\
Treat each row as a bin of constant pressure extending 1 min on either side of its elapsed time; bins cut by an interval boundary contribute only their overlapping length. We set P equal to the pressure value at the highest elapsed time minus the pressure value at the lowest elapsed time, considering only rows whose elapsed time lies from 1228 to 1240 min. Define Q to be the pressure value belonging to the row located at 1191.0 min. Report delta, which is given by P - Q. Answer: -1.95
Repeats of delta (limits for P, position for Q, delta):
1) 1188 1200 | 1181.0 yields -2.13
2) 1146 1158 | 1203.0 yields -2.11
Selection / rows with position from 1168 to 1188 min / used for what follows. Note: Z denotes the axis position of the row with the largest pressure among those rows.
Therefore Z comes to 1177.0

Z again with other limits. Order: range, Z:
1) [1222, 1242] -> 1223.0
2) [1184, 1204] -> 1203.0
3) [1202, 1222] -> 1211.0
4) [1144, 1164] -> 1149.0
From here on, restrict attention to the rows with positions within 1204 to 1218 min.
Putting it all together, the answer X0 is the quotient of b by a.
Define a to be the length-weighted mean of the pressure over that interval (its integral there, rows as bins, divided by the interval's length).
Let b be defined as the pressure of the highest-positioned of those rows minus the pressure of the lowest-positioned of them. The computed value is 0.04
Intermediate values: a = 2.2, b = 0.095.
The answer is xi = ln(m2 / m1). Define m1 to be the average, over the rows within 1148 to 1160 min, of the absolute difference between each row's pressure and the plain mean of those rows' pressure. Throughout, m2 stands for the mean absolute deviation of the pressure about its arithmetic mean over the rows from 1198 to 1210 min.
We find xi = 0.7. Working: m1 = 0.04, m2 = 0.08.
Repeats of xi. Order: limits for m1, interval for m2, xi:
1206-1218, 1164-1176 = 2.9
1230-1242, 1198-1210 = 1.6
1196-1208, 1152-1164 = 0.6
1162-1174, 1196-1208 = -1.1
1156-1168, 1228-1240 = -2.6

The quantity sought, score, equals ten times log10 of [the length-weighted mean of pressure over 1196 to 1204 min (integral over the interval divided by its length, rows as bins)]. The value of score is 3.0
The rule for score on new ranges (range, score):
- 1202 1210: 3.3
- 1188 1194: 2.8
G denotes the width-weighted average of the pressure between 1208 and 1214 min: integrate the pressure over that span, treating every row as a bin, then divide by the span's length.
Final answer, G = 2.2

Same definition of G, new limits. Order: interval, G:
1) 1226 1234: 1.9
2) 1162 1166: 1.3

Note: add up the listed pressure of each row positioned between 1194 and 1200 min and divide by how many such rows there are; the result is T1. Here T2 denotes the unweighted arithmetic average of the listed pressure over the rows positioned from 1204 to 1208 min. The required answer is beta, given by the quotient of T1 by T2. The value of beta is 0.90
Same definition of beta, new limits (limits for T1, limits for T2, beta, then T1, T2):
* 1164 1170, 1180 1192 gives 0.57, 1.14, 2.00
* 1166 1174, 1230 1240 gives 0.73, 1.40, 1.92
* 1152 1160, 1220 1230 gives 0.94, 1.88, 2.01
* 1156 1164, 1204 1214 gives 0.77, 1.71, 2.21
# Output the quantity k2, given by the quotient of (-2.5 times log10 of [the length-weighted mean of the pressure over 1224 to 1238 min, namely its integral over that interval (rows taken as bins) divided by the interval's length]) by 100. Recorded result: -0.0072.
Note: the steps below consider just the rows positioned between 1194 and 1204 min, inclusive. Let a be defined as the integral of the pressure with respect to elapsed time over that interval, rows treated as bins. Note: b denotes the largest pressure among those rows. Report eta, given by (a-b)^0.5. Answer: 4.21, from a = 19.8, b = 2.048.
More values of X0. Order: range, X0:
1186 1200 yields 0.01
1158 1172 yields -0.21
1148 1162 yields -0.16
